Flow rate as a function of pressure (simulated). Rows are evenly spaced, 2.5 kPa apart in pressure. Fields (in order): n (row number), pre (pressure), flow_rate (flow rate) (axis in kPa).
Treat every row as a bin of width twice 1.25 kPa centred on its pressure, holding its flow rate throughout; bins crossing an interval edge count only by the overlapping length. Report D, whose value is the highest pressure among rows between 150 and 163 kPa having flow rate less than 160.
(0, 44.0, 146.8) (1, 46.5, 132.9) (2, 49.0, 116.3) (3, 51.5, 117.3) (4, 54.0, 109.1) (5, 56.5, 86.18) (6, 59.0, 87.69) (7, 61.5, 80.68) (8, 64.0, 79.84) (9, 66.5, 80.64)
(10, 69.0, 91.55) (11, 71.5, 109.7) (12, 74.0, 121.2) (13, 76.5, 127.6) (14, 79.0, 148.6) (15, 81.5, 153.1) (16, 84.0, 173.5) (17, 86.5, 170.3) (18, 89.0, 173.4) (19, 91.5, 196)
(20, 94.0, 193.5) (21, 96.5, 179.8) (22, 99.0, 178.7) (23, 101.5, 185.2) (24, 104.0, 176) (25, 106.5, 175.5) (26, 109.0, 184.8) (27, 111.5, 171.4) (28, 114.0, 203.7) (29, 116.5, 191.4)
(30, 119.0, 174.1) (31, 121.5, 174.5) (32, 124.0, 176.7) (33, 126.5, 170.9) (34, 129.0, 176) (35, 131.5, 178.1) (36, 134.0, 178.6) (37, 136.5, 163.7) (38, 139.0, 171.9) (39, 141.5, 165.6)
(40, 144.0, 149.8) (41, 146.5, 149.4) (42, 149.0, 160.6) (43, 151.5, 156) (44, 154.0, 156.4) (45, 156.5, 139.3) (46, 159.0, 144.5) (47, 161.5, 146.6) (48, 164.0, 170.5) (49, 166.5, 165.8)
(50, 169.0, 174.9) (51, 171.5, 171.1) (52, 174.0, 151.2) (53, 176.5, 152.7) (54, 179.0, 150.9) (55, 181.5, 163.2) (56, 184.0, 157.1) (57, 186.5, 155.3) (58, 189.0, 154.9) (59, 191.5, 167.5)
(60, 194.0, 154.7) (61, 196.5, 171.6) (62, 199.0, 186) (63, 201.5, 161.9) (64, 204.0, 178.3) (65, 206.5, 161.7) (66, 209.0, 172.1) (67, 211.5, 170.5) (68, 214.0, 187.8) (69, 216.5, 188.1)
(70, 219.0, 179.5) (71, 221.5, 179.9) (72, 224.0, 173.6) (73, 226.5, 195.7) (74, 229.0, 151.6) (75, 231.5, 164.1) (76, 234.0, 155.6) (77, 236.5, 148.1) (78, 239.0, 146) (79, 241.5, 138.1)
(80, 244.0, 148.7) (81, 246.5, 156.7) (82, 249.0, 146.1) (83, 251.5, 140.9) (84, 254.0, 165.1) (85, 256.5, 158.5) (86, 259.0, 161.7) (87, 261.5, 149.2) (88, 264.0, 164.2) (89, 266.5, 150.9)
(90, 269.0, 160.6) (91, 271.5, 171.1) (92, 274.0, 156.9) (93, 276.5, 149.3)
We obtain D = 161.5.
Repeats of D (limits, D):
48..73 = 71.5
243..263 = 261.5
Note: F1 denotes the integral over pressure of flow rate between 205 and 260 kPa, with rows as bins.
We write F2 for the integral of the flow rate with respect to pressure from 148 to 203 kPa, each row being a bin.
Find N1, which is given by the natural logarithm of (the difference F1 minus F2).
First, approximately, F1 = 8979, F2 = 8786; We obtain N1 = 5.3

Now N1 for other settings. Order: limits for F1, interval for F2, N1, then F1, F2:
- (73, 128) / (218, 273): 6.6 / 9513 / 8759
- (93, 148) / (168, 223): 6.1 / 9665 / 9227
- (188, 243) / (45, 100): 7.6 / 9217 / 7261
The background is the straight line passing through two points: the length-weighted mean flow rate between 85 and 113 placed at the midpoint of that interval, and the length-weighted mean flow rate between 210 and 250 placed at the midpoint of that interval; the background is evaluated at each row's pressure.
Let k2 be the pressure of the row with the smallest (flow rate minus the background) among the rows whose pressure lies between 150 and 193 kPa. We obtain 156.5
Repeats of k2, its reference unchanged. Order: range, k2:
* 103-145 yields 144.0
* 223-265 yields 241.5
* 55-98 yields 64.0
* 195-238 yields 236.5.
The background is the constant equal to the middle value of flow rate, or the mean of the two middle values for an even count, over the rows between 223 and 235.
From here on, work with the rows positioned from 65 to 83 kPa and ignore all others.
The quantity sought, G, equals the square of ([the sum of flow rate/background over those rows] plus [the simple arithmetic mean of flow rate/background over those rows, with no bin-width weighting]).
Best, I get 33.6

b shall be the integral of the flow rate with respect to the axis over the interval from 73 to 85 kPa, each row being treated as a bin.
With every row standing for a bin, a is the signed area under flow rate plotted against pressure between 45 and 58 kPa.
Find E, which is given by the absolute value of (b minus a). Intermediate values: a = 1463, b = 1736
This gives 273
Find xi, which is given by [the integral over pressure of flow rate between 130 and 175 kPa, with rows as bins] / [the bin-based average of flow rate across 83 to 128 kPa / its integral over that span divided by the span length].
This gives 40.1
